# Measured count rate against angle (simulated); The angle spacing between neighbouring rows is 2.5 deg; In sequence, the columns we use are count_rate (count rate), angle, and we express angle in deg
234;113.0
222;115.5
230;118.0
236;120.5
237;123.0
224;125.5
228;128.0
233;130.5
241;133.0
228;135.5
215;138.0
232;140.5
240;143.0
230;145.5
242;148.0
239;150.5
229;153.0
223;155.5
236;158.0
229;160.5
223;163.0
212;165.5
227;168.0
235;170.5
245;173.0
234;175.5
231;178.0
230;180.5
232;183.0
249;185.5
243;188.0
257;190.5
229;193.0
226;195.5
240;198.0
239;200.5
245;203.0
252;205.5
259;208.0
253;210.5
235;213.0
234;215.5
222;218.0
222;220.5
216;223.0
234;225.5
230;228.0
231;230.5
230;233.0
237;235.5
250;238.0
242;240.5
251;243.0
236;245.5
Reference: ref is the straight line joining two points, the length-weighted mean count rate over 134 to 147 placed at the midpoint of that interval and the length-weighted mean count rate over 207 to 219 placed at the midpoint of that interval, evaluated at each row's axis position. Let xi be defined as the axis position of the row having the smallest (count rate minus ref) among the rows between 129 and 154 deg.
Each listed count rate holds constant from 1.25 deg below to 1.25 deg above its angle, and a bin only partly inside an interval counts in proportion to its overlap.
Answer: 138.0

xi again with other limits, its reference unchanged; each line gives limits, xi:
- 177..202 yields 195.5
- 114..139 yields 138.0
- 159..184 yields 165.5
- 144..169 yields 165.5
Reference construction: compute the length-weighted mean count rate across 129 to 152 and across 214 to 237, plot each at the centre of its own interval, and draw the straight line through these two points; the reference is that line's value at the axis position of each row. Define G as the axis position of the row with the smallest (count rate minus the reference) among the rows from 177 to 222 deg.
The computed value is 218.0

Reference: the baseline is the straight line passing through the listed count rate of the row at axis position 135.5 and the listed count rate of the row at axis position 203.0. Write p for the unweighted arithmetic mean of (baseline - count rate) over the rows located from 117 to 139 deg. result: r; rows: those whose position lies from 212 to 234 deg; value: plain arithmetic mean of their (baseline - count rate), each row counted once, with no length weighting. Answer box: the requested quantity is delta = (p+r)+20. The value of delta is 38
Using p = -4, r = 21.8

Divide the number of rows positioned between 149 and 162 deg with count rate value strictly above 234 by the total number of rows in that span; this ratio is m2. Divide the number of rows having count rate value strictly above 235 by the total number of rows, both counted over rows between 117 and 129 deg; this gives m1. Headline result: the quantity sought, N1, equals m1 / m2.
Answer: 1.0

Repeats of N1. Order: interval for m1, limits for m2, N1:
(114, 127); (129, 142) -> 2.0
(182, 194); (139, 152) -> 1.0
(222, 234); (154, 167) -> 0.0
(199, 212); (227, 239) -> 2.5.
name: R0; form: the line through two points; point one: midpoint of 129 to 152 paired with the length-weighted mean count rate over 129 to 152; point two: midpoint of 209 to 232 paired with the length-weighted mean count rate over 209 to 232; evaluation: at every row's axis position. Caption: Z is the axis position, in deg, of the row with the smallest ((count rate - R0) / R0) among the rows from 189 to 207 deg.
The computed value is 195.5 deg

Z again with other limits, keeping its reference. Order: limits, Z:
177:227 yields 223.0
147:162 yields 155.5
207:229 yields 223.0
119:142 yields 138.0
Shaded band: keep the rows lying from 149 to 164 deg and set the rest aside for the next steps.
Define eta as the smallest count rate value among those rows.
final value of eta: 223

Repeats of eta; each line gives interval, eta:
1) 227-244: 230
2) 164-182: 212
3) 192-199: 226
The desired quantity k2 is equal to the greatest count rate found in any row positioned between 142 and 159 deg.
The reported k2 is 242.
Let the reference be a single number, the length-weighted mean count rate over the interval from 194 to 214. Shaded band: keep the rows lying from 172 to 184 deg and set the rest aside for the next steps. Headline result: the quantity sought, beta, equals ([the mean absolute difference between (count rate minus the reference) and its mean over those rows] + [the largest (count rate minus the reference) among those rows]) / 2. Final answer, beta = 2.8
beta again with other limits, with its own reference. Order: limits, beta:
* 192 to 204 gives 4.0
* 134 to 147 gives 1.2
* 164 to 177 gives 5.2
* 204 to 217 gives 12.6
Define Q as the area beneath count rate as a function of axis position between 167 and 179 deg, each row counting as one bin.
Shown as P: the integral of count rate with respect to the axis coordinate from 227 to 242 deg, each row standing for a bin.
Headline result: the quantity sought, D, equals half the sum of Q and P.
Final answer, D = 3185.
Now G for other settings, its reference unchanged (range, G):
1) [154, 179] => 165.5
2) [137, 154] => 138.0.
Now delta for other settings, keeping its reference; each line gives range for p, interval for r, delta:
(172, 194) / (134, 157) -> 21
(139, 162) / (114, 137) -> 13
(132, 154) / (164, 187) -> 22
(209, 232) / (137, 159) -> 38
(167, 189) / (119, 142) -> 19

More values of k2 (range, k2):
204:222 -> 259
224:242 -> 250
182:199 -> 257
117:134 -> 241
